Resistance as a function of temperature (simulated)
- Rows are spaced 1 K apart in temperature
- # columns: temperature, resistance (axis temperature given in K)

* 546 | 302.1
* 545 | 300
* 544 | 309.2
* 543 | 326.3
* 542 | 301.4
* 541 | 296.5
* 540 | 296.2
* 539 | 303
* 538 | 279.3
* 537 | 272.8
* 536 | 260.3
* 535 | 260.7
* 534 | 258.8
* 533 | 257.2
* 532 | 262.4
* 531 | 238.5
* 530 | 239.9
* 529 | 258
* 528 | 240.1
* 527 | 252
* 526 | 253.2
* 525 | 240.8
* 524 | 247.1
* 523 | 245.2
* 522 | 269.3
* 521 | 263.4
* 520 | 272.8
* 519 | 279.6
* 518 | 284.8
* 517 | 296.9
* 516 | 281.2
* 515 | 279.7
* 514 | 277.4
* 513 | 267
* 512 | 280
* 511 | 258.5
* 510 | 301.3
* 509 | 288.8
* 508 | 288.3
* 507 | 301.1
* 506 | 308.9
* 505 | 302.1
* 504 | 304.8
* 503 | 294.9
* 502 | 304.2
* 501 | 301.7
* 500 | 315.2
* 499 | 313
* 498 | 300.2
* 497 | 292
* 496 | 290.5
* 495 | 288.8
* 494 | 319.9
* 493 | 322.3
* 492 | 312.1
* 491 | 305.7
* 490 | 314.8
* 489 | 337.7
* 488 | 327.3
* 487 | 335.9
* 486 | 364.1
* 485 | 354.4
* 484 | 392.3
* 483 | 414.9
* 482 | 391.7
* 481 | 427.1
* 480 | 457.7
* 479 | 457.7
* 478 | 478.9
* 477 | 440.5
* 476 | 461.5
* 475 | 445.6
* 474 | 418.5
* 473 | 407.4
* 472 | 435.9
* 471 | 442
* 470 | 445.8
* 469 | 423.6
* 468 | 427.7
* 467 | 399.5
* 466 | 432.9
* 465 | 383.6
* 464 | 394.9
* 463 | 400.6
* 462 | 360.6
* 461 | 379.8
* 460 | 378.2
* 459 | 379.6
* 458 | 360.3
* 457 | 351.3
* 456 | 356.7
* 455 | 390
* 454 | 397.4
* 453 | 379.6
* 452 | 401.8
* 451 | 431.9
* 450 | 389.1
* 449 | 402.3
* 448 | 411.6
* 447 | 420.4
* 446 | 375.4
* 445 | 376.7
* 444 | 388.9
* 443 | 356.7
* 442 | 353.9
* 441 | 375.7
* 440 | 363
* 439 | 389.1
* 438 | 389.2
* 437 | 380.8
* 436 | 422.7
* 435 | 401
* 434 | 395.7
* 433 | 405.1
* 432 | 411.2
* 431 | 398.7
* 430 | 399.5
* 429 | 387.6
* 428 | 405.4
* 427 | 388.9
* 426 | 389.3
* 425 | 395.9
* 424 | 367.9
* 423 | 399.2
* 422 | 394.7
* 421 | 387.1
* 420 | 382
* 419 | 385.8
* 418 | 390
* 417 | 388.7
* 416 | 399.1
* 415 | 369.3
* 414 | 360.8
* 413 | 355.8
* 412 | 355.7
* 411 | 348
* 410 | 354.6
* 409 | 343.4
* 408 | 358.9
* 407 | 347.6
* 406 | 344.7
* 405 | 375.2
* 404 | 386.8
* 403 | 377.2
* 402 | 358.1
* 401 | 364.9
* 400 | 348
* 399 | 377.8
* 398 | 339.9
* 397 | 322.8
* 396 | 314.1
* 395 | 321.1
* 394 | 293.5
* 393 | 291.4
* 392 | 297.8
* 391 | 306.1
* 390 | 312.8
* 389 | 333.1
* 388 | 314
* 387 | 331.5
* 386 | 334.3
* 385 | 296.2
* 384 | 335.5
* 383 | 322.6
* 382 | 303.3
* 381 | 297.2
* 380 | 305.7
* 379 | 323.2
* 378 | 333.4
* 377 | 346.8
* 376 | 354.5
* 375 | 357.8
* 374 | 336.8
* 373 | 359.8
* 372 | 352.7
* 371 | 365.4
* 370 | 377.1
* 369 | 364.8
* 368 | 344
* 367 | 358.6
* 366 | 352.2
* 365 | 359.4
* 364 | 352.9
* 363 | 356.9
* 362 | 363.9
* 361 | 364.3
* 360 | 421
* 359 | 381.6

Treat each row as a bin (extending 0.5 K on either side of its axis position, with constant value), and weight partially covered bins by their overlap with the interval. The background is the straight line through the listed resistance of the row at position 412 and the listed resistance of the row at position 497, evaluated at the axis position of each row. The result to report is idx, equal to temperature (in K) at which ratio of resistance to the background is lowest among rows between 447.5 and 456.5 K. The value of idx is 456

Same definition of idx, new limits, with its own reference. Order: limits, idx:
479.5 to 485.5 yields 485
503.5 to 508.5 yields 508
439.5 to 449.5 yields 442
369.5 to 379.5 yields 379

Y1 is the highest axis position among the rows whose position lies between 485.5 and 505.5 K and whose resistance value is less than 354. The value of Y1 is 505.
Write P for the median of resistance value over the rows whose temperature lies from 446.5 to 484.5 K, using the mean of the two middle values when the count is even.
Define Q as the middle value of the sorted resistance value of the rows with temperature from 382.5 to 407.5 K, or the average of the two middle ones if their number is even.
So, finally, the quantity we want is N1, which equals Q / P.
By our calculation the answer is 0.82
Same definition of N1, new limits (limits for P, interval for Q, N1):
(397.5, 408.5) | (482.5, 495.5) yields 0.91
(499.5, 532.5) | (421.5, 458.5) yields 1.39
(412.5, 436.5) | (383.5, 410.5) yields 0.86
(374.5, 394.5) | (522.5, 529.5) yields 0.78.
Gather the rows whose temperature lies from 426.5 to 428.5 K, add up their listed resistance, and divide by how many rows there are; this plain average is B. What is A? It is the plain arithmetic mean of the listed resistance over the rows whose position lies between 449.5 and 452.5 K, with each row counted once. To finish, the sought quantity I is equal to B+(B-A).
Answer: 387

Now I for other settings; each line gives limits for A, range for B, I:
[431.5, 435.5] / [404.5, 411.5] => 303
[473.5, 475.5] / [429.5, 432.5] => 374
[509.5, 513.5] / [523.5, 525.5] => 211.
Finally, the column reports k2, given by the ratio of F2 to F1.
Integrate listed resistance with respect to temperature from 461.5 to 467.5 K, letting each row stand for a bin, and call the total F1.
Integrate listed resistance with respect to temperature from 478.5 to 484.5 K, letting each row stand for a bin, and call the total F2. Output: 1.07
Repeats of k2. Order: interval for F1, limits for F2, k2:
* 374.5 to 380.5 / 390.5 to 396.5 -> 0.90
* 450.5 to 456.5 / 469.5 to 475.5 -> 1.10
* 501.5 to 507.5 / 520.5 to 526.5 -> 0.84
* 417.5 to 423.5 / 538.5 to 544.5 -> 0.78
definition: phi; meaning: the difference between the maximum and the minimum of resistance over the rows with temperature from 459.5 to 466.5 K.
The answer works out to 72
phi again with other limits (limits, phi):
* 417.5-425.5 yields 31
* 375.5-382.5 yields 57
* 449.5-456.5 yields 75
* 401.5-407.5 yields 42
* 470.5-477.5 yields 54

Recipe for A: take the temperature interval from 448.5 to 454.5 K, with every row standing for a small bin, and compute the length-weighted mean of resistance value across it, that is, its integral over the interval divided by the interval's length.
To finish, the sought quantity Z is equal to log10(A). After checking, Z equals 2.60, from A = 400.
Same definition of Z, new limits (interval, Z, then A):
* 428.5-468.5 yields 2.59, 390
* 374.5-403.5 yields 2.52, 328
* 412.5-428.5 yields 2.59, 385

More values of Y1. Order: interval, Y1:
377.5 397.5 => 397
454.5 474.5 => 457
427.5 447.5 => 442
